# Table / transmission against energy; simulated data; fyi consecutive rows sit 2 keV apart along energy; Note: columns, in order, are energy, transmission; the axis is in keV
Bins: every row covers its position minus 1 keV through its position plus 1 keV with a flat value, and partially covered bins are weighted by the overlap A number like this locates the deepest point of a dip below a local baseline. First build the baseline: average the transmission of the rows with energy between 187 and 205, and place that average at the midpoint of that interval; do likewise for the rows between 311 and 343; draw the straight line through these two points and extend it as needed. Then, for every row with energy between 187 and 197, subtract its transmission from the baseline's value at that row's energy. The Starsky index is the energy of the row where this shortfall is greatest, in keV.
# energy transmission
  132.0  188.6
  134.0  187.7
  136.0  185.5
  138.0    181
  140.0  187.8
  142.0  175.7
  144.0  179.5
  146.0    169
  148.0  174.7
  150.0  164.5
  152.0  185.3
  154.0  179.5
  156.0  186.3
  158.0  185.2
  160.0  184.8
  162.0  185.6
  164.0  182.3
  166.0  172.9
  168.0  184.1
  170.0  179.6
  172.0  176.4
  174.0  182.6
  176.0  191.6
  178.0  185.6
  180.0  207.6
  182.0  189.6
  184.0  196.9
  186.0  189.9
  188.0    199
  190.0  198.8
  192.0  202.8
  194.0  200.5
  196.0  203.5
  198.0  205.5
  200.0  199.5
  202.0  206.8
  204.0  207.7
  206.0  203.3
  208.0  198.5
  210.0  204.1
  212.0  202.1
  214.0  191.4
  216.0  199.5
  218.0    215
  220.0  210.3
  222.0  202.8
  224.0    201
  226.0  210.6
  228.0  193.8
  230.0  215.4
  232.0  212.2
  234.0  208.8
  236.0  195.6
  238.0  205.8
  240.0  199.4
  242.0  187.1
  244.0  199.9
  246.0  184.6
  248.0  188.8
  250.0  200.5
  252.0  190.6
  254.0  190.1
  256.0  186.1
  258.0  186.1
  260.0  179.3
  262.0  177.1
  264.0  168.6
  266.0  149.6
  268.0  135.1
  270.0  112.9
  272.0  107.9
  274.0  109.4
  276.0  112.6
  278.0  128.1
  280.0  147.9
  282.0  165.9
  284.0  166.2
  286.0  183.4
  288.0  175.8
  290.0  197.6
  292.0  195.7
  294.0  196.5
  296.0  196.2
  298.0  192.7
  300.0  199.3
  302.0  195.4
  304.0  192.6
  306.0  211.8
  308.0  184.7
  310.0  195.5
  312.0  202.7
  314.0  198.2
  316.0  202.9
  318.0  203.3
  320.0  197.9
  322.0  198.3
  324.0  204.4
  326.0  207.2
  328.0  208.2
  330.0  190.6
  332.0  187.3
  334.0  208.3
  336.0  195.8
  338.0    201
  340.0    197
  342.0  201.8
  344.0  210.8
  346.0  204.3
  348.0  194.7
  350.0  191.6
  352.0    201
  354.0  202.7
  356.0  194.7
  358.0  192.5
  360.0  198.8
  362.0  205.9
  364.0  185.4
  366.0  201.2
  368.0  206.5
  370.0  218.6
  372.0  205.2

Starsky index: 190.0 keV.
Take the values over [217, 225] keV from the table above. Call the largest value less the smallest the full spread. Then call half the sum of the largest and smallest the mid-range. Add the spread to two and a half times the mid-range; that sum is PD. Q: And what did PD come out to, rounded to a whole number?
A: 534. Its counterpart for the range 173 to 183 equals 513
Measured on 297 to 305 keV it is 497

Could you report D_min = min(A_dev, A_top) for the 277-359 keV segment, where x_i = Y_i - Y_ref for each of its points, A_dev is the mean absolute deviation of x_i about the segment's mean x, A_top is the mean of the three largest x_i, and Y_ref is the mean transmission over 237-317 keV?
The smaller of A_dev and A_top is 10.4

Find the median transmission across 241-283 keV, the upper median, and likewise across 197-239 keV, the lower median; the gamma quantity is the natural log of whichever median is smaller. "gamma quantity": 5.18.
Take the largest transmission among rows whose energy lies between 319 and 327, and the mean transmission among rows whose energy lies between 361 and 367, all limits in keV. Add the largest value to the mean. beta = 405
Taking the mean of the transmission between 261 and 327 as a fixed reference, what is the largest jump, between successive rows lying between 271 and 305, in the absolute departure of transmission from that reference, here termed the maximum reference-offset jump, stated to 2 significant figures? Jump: 21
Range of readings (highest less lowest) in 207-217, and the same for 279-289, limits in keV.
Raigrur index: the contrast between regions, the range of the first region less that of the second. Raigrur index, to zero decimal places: -23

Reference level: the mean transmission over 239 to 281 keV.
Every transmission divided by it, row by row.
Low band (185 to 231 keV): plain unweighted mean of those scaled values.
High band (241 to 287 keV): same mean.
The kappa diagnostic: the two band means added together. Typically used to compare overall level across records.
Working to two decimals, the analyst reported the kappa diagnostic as 2.23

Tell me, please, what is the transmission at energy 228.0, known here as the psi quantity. 193.8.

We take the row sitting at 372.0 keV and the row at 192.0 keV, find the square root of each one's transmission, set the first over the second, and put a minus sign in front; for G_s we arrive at -1.01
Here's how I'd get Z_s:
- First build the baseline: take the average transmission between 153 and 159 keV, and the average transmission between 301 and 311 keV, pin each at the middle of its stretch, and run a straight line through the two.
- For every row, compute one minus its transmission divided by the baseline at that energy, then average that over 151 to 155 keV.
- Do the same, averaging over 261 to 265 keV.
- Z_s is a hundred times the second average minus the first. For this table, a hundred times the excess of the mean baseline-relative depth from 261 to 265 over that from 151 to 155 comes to 9.6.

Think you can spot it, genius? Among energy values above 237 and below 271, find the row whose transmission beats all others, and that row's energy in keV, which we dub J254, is 238.0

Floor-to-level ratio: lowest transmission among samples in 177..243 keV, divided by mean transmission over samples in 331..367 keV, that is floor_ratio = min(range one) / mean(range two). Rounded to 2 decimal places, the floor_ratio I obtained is 0.93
